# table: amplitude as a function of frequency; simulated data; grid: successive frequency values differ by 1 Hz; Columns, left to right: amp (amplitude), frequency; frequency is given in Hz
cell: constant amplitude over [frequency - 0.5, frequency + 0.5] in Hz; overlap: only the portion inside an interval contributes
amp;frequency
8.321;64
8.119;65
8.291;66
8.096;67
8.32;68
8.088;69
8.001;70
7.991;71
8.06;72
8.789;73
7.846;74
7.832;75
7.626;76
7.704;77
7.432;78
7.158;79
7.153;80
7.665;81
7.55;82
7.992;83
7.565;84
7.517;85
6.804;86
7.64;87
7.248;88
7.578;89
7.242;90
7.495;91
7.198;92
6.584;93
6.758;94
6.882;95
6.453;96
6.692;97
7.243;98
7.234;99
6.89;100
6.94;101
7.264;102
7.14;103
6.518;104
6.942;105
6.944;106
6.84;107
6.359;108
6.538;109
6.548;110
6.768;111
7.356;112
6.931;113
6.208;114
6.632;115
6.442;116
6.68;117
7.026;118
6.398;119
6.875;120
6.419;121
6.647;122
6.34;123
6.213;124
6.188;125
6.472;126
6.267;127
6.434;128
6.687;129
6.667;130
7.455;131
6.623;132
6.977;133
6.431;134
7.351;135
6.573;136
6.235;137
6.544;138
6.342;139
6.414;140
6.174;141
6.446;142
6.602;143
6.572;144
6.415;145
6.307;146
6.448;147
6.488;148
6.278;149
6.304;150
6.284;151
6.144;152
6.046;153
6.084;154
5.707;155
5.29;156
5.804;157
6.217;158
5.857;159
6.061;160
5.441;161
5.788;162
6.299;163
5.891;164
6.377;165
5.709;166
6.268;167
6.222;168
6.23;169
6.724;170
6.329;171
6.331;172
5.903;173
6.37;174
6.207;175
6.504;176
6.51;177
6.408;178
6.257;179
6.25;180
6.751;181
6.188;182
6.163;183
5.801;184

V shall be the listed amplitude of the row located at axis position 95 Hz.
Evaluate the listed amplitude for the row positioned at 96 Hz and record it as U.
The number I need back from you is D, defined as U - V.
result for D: -0.4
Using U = 6.453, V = 6.882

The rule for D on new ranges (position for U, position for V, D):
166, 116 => -0.7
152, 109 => -0.4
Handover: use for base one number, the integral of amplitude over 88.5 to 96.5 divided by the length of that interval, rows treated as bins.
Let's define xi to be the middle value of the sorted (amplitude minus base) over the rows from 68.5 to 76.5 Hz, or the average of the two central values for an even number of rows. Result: 1.0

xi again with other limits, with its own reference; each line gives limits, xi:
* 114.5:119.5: -0.4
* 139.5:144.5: -0.6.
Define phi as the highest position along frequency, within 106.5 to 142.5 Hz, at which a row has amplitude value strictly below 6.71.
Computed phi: 142 Hz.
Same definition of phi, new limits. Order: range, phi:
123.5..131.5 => 130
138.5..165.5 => 165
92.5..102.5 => 97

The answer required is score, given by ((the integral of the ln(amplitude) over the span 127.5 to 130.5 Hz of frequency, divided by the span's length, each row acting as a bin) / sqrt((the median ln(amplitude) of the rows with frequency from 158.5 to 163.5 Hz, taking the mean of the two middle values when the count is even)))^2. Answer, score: 2.01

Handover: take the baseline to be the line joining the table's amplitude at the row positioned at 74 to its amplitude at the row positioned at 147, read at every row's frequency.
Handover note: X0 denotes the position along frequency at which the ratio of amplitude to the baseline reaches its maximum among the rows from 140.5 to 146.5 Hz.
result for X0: 143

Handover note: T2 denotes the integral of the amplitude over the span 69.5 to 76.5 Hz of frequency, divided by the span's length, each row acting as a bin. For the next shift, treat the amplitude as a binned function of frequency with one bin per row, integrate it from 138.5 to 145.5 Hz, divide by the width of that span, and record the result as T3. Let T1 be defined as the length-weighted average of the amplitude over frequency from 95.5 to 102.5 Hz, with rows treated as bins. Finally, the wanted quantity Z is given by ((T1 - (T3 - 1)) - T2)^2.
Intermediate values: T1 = 7.0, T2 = 8.02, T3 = 6.42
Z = 42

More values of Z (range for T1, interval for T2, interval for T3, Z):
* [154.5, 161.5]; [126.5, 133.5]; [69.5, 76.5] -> 64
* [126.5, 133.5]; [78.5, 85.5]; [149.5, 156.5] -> 33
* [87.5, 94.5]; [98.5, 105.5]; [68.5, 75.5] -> 48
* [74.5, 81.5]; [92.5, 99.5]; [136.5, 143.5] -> 22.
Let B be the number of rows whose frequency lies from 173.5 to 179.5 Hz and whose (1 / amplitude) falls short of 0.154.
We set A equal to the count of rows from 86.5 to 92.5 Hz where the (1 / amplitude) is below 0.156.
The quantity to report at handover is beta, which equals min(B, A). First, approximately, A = 6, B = 2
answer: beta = 2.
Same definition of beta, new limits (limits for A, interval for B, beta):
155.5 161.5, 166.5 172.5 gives 0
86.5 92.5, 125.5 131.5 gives 3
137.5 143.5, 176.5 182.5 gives 2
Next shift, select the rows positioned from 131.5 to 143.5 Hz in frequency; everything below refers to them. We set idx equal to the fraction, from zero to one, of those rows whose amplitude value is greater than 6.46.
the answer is 0.5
